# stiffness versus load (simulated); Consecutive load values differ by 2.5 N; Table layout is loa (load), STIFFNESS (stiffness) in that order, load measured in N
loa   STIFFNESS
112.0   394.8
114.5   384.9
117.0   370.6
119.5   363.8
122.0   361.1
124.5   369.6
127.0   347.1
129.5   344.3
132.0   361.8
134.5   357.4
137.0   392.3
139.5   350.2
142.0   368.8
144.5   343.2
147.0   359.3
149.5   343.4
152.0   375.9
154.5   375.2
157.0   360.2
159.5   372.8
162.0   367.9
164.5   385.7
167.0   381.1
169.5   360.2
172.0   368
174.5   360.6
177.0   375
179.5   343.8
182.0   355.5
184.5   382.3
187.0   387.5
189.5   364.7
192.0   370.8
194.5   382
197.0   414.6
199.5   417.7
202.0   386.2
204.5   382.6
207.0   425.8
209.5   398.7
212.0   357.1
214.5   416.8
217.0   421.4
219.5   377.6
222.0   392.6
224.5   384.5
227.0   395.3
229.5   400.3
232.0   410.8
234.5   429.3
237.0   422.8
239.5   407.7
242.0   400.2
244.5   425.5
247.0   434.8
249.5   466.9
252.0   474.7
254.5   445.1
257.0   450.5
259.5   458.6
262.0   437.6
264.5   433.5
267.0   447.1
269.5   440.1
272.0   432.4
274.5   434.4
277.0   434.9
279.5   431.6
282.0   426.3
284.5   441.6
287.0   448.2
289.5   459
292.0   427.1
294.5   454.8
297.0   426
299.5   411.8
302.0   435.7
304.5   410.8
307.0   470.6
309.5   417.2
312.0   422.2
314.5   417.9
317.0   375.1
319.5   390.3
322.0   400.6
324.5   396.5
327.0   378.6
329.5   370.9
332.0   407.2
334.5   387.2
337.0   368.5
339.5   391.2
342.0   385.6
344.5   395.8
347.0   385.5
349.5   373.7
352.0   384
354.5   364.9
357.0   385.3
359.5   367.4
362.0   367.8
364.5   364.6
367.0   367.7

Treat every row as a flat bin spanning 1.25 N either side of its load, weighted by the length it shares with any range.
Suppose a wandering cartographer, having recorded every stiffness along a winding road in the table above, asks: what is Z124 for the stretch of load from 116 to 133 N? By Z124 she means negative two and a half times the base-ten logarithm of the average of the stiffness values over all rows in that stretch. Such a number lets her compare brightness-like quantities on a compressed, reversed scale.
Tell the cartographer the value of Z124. -6.39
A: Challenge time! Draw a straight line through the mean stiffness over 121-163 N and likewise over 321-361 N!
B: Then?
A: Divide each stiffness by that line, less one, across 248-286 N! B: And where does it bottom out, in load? 282.0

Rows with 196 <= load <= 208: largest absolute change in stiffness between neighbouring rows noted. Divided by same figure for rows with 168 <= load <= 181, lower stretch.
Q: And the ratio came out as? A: 1.4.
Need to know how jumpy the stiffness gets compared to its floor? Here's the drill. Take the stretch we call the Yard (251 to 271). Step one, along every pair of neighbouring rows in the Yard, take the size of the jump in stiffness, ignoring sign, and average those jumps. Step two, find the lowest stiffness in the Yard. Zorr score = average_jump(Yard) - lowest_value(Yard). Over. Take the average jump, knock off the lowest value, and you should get -421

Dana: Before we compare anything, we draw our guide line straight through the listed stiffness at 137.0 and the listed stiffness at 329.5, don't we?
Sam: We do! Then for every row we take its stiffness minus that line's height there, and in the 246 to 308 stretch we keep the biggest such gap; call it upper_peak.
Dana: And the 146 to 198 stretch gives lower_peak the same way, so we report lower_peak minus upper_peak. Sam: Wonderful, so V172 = -68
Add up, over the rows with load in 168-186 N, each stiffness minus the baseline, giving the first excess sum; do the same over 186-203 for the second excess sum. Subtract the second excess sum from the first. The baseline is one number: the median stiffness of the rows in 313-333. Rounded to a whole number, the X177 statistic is -178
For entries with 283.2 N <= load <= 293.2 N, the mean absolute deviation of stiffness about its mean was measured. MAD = 9.6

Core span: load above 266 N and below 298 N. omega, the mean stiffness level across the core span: 439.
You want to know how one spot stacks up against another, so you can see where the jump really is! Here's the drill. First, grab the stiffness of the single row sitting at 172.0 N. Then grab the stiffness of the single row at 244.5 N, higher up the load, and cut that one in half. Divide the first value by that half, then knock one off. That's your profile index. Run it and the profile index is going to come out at 0.73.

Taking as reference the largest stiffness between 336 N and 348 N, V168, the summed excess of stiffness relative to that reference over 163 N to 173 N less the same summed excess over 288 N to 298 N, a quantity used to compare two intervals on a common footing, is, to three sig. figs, -272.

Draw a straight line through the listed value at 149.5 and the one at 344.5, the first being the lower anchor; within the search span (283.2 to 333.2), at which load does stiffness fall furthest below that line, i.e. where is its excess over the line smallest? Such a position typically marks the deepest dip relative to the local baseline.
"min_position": 329.5 N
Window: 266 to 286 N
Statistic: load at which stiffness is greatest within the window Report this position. 267.0 N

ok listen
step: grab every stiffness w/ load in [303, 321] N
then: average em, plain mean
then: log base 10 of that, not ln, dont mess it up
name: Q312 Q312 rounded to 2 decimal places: 2.62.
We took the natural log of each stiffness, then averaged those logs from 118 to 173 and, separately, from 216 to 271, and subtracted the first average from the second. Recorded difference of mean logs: 0.15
